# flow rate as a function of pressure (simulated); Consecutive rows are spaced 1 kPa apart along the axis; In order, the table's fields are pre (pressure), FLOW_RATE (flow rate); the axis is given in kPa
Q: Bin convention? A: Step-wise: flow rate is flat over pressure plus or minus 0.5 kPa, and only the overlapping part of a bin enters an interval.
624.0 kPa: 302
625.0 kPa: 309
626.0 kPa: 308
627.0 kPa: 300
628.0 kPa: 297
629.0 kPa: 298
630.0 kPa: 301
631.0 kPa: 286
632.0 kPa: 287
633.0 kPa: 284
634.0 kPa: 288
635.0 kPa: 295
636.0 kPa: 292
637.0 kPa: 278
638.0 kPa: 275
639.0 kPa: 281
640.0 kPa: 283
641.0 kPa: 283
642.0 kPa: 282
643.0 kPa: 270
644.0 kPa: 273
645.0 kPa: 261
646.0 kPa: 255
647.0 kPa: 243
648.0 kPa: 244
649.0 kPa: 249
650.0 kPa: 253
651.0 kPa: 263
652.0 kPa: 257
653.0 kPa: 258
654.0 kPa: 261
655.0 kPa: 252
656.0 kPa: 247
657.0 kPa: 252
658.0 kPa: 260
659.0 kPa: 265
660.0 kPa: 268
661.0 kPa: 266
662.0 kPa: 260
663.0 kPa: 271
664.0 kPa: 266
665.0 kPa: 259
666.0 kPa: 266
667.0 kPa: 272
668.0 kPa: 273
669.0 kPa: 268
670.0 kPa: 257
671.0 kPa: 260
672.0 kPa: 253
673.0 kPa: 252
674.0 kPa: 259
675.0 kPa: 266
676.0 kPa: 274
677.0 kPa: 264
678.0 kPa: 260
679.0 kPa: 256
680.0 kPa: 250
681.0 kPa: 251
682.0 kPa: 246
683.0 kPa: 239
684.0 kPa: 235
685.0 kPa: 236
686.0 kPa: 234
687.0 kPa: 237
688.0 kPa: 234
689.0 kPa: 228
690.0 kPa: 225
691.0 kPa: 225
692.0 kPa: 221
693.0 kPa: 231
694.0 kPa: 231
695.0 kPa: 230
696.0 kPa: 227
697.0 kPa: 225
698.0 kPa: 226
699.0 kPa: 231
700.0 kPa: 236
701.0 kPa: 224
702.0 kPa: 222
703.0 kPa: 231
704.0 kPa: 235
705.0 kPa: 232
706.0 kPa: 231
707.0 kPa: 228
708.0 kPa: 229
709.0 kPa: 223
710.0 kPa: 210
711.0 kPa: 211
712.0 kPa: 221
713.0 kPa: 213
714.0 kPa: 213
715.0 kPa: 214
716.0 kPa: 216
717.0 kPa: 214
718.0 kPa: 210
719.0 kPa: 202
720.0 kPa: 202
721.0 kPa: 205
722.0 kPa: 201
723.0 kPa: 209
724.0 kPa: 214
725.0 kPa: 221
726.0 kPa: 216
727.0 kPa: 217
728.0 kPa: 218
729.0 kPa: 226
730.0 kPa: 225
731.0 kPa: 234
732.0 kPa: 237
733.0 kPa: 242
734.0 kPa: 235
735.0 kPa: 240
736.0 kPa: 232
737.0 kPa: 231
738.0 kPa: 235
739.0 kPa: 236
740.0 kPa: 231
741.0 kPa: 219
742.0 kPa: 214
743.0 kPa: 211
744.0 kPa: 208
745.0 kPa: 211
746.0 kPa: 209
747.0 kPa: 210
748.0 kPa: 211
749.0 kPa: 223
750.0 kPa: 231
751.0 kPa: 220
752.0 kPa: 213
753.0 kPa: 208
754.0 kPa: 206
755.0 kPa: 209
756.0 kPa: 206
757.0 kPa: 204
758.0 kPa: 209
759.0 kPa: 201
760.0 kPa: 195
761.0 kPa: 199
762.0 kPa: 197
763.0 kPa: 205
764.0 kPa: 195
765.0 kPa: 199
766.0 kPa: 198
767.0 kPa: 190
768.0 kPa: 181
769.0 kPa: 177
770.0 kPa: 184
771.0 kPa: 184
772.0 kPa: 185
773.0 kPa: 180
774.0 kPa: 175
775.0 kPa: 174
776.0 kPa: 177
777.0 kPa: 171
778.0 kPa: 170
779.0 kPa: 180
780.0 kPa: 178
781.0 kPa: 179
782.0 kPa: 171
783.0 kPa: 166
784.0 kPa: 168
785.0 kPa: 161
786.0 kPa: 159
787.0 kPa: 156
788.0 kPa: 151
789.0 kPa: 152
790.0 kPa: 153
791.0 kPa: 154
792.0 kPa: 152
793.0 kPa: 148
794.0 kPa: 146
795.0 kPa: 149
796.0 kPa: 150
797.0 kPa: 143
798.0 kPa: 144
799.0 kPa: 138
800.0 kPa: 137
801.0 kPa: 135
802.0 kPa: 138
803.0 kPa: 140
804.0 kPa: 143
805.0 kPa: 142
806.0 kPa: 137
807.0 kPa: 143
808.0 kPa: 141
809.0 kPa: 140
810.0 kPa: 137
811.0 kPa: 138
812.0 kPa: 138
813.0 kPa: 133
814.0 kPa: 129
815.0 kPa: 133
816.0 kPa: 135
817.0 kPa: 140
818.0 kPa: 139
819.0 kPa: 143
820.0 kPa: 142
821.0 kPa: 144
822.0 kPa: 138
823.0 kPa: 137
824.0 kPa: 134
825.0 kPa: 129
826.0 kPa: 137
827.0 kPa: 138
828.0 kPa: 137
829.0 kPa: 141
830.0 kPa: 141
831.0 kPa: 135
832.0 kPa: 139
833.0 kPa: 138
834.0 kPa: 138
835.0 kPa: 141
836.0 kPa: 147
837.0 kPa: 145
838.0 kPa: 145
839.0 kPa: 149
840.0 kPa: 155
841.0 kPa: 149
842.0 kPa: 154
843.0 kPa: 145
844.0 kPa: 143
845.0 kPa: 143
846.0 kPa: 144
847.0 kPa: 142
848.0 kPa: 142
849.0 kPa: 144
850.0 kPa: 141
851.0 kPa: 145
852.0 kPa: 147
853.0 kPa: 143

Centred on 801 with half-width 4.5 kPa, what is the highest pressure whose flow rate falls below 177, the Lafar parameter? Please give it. 805.0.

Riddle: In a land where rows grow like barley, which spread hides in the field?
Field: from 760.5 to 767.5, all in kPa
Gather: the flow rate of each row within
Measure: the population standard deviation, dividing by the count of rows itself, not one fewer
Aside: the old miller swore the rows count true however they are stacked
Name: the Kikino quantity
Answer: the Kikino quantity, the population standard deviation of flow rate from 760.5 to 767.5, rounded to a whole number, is 4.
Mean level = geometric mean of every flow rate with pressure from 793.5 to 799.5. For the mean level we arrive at 145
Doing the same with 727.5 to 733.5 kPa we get 230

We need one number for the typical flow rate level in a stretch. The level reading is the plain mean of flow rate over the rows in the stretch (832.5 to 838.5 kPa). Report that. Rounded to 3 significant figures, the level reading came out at 142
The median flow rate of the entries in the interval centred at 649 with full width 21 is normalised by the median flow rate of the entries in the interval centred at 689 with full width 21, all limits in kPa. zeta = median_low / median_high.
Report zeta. 1.13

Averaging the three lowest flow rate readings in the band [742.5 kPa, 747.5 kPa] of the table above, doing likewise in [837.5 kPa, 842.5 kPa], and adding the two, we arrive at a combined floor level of 357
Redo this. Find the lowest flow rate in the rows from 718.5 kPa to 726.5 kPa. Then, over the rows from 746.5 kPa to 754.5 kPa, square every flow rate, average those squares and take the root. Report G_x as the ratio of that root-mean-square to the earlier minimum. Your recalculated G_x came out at 1.07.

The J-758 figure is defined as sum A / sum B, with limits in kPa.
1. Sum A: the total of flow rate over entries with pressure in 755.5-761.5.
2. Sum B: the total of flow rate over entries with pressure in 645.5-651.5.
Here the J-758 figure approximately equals 0.806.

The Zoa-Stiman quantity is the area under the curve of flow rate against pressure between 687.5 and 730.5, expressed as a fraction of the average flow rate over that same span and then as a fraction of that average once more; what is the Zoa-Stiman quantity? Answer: 0.19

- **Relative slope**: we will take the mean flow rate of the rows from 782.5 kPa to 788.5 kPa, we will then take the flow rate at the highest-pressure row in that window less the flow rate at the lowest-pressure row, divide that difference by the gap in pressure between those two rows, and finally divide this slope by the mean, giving -0.0187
